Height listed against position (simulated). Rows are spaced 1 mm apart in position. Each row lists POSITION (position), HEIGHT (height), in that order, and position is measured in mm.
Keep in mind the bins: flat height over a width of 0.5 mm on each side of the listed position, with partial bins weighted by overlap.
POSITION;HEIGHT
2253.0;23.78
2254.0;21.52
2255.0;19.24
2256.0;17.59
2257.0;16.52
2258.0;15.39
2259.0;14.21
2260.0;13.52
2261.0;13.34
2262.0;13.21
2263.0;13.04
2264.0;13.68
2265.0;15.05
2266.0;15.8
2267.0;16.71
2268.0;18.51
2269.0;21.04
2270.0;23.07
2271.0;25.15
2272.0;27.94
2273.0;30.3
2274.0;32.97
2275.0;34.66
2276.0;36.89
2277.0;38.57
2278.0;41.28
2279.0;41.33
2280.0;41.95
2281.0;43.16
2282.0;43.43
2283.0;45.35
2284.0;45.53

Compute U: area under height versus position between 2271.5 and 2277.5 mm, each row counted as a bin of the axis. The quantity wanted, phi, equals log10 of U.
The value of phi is 2.30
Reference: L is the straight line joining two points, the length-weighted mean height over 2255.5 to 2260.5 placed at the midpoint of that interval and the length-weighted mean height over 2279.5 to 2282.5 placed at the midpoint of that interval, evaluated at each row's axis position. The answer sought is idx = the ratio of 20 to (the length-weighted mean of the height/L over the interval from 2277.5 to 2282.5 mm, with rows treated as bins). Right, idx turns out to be 20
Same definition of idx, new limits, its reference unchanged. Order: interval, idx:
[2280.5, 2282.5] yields 20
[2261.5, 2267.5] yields 32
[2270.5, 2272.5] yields 24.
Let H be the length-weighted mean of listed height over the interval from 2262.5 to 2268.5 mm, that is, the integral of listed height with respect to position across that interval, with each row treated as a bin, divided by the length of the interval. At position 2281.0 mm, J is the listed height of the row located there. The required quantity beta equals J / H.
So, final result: 2.8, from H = 15.5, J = 43.16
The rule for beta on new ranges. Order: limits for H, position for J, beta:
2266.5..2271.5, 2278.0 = 2.0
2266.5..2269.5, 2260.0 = 0.7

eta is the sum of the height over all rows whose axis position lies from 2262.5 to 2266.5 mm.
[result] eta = 58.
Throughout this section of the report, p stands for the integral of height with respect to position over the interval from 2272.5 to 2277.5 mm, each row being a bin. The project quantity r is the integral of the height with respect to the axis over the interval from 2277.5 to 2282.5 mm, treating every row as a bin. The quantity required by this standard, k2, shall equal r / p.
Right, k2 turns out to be 1.2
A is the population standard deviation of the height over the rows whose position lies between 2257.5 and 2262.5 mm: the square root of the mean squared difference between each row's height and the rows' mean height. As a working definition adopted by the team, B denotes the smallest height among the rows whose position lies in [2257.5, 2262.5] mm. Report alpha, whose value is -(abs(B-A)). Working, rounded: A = 0.8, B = 13.21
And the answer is -12.4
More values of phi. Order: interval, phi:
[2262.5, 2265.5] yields 1.62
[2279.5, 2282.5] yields 2.11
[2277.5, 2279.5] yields 1.92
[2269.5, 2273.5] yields 2.03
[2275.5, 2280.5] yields 2.30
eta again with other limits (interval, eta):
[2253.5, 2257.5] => 75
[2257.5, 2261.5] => 56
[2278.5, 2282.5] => 170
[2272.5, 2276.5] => 135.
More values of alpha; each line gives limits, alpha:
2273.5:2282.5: -29.4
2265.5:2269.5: -13.8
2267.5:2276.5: -12.5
